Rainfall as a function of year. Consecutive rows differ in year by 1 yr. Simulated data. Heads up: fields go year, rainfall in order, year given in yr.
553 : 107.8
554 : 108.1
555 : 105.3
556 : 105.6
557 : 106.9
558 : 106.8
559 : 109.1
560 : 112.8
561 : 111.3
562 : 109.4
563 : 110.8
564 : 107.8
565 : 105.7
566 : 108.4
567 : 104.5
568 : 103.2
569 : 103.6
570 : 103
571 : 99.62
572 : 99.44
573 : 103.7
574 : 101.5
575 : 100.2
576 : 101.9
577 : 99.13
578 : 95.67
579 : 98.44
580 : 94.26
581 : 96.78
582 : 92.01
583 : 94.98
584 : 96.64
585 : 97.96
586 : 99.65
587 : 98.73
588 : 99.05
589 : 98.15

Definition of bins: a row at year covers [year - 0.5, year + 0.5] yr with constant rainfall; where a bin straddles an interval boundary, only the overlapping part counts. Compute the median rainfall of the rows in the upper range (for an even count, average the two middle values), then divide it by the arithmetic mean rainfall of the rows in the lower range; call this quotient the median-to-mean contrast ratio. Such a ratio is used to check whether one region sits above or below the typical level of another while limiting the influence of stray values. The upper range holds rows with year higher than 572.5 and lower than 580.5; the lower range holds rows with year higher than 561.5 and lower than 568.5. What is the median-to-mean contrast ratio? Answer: 0.93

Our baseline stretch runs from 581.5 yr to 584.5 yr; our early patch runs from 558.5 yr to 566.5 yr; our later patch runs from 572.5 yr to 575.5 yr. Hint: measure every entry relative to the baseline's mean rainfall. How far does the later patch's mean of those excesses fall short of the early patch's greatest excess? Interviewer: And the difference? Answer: 11.0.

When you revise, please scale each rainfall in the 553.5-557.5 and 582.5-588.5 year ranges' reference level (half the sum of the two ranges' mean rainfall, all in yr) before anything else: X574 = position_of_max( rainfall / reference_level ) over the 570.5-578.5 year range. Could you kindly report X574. 573 yr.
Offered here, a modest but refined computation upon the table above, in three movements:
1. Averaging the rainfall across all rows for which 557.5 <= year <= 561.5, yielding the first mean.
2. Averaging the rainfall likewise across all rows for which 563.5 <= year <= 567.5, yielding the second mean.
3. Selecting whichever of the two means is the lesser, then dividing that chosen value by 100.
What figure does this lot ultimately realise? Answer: 1.07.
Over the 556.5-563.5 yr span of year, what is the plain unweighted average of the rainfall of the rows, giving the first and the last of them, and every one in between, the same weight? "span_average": 110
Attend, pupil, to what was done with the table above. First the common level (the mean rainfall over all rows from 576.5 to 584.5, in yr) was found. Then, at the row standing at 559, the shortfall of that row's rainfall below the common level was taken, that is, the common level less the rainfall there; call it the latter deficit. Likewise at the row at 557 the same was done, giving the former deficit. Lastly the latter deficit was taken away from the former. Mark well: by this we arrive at 2.2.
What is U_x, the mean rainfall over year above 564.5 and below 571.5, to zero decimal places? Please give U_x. 104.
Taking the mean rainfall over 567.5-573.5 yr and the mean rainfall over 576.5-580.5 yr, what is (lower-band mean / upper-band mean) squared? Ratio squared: 1.11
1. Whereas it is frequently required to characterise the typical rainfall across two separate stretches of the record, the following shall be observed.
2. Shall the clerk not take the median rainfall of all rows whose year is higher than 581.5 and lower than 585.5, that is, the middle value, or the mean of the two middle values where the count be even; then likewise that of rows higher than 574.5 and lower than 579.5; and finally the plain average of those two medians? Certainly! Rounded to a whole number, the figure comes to 97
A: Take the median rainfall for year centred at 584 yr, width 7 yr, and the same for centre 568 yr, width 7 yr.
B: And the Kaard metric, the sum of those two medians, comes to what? 200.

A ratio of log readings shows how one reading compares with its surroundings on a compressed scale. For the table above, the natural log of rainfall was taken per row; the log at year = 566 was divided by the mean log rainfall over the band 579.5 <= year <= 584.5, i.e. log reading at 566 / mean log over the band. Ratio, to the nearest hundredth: 1.03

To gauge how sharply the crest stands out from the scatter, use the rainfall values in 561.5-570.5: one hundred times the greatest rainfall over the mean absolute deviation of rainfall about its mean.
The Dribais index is 4399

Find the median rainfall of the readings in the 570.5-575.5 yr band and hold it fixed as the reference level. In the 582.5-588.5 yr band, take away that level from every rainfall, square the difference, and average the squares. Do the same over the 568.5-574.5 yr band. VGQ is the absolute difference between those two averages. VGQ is 2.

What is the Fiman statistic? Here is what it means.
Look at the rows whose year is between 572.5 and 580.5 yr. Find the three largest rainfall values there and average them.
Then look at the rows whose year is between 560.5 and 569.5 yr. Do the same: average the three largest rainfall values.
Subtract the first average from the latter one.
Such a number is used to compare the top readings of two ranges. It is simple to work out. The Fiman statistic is 8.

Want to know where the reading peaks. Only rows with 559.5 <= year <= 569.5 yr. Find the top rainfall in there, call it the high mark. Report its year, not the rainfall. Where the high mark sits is 560 yr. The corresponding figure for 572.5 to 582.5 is 573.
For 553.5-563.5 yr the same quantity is 560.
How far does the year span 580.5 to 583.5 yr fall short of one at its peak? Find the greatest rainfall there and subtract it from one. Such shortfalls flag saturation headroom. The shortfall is -96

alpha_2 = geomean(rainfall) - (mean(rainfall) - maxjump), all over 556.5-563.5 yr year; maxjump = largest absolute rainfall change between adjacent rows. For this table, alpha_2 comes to 3.7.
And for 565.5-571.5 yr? 3.9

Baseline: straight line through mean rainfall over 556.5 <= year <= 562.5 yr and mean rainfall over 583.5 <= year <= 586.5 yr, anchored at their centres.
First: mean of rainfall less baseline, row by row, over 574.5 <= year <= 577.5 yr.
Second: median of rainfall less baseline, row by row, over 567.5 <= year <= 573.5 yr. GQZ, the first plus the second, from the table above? -3.7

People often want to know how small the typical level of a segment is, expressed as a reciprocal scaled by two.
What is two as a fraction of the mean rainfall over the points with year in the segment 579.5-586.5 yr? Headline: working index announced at 0.0208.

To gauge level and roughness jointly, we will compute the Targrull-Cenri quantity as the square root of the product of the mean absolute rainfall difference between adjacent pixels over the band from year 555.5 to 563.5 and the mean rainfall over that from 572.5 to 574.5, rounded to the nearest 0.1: 13.4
